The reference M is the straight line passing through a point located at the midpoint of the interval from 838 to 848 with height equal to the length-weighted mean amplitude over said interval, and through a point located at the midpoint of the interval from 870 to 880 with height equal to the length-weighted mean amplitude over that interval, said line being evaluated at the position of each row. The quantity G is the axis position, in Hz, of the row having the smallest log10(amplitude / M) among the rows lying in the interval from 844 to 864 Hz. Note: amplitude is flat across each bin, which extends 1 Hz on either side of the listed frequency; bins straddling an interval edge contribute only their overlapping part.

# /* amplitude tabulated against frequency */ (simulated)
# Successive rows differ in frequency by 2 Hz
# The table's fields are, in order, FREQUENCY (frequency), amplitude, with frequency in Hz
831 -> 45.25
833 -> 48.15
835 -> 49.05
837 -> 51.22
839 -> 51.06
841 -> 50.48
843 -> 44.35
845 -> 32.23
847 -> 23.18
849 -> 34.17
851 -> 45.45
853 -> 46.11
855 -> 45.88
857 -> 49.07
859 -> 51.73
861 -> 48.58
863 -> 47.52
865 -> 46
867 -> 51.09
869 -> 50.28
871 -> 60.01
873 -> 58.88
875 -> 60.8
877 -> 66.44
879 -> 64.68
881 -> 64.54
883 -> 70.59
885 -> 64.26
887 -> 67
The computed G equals 847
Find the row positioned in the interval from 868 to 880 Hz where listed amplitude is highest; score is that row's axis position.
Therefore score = 877 Hz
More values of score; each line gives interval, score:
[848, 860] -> 859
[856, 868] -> 859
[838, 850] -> 839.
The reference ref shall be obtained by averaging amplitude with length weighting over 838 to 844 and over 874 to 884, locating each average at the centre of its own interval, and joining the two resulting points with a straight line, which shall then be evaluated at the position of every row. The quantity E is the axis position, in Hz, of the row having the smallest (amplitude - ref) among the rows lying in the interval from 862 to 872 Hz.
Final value 865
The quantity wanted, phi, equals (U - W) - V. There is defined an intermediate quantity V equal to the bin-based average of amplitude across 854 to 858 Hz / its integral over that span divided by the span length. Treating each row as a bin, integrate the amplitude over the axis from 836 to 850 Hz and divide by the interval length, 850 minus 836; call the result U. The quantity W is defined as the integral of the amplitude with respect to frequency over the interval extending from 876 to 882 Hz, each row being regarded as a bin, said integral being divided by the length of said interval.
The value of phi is -72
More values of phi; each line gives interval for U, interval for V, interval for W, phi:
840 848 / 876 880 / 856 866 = -77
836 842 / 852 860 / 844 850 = -27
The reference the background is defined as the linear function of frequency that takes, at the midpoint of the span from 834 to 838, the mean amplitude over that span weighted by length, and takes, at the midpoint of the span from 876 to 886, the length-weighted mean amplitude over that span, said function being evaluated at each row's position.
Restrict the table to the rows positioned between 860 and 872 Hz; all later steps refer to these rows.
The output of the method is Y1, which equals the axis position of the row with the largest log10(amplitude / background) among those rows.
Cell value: 871 Hz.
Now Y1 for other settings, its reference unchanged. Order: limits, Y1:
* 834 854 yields 837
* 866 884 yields 883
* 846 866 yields 859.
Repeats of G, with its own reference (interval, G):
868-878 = 869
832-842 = 841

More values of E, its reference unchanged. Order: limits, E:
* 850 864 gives 863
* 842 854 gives 847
